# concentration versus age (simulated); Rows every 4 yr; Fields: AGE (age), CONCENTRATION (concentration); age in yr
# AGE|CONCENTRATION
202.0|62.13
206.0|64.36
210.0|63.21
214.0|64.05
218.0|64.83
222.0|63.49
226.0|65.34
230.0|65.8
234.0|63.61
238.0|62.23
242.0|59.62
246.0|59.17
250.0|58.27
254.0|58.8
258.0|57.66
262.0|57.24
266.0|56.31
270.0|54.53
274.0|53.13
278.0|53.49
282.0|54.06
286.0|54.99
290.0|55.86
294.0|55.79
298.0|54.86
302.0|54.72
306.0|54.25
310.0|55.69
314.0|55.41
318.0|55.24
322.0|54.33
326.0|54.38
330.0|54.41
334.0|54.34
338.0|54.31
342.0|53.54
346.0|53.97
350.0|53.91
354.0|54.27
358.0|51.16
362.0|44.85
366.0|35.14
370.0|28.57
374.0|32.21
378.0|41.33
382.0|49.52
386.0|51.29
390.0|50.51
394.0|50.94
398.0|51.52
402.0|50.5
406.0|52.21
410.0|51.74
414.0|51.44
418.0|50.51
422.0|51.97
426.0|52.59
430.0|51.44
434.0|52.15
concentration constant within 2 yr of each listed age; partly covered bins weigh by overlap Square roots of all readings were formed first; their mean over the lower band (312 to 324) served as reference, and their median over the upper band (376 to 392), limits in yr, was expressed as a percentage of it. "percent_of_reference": 95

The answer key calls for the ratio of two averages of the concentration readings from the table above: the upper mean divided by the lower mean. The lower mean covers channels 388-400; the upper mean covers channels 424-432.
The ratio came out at 1.02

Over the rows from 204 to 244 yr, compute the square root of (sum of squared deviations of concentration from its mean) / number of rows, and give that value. 1.7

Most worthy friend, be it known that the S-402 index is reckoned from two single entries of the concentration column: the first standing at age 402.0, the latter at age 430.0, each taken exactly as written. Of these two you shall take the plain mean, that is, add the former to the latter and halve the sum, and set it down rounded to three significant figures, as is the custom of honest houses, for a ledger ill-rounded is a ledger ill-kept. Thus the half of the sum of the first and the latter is 51.0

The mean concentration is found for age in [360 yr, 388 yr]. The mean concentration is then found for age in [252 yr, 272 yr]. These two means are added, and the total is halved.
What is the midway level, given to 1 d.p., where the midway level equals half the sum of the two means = 48.7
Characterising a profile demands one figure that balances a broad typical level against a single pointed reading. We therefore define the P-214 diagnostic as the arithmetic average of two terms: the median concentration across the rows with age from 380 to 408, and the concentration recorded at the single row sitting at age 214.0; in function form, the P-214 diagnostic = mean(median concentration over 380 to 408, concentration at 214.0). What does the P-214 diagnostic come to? 57.5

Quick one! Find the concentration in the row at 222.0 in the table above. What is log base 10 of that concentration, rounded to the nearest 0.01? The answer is 1.80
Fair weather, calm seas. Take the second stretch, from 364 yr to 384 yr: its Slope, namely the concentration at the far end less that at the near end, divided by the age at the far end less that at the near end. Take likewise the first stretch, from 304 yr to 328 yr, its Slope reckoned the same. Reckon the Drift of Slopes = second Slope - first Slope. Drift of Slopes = 0.89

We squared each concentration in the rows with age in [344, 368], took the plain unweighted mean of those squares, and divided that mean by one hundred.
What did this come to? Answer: 24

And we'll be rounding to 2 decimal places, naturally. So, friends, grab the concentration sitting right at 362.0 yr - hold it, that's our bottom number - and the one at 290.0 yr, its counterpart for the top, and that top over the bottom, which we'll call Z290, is 1.25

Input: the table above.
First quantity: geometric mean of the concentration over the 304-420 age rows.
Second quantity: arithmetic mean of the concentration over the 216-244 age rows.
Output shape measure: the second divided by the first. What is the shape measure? 1.29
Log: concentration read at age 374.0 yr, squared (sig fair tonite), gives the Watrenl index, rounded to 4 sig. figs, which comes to 1037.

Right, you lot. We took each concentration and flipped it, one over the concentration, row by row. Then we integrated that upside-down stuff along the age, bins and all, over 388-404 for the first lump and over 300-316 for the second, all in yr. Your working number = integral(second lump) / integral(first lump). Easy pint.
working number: 0.92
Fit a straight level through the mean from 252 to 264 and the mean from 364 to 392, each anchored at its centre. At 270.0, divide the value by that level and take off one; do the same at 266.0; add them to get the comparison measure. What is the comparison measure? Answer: -0.04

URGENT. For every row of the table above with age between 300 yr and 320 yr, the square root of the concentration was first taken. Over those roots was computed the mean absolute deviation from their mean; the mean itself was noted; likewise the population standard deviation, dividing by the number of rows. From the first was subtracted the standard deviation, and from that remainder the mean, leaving -7.42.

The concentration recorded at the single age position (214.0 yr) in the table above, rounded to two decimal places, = 64.05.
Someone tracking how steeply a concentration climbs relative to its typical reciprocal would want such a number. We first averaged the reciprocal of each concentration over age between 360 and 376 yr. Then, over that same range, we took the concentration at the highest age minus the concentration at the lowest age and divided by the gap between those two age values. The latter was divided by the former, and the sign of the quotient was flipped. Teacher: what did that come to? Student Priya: 36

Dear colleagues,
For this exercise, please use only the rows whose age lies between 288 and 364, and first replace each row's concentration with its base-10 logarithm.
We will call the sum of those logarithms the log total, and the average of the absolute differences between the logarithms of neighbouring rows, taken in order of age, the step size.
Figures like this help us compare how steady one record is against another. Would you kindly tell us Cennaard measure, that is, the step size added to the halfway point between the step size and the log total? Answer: 16.5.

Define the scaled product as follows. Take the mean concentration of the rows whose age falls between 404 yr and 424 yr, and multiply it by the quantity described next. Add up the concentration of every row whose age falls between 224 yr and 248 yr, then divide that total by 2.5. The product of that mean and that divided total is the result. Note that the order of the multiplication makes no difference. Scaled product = 7752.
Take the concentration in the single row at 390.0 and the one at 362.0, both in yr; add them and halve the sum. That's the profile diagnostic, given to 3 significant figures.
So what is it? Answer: 47.7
